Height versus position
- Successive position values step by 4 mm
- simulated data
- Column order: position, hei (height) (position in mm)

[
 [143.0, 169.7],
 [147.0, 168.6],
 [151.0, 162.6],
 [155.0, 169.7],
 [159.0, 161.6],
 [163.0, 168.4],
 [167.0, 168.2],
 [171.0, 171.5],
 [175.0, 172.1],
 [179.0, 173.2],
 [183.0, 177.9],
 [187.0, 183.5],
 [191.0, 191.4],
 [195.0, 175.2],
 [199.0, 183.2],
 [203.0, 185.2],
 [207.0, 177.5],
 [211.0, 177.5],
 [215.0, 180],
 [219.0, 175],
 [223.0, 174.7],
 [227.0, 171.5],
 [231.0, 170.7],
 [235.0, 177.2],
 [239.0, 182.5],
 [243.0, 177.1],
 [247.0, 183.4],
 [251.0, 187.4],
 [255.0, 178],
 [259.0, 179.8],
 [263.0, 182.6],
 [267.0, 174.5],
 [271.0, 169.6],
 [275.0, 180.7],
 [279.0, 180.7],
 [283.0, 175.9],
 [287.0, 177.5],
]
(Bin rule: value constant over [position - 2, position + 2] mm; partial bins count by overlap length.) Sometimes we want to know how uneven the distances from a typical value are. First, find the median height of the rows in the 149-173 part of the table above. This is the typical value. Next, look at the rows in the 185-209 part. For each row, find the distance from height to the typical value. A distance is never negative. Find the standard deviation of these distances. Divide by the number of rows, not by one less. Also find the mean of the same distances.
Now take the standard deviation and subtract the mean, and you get -9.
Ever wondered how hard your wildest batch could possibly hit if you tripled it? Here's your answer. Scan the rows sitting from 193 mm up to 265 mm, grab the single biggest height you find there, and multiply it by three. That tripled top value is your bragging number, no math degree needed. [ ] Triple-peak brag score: 562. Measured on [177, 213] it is 574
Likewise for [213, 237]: 540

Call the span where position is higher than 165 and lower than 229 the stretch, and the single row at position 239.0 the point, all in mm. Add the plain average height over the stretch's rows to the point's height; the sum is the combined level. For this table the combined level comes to 360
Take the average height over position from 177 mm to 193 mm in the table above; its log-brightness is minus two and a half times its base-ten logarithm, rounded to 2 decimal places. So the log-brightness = -5.65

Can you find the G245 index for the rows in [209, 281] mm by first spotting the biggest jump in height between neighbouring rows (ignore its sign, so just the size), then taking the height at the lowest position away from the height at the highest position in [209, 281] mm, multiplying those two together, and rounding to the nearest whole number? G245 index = 36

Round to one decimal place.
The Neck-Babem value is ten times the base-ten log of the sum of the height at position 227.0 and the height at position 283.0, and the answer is 25.4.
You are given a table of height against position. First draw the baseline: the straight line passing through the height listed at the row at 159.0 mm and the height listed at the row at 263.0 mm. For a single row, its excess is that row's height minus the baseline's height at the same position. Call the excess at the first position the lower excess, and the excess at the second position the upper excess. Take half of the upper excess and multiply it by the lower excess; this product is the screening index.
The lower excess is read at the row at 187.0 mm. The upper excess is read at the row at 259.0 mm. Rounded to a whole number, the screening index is -16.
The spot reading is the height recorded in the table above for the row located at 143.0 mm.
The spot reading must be 169.7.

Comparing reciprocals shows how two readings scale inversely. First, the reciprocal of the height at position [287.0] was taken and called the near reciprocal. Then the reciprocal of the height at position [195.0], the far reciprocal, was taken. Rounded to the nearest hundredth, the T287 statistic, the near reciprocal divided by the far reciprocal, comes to 0.99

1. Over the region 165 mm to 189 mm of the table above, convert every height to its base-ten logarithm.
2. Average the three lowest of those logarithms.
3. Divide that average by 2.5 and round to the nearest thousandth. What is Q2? 0.893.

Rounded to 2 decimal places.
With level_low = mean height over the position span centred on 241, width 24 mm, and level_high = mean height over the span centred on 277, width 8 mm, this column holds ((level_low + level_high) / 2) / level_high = 1.00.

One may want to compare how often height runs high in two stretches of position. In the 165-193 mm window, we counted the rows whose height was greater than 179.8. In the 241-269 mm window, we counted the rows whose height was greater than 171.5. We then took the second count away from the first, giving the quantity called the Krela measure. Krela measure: -5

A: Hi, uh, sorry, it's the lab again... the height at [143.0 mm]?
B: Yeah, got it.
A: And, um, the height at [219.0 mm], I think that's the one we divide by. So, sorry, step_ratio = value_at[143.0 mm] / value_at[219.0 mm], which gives 0.970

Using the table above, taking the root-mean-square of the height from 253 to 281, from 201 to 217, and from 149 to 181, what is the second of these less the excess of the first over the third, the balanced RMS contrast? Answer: 171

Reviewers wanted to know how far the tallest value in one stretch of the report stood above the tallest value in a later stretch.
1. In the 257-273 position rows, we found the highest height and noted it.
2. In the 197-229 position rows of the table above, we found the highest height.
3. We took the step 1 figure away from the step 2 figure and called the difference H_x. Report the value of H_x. 3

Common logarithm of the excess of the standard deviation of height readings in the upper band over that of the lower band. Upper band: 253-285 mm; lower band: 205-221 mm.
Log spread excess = 0.34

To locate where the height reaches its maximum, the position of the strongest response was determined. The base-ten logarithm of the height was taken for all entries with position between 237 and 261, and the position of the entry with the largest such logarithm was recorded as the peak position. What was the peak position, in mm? 251.0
